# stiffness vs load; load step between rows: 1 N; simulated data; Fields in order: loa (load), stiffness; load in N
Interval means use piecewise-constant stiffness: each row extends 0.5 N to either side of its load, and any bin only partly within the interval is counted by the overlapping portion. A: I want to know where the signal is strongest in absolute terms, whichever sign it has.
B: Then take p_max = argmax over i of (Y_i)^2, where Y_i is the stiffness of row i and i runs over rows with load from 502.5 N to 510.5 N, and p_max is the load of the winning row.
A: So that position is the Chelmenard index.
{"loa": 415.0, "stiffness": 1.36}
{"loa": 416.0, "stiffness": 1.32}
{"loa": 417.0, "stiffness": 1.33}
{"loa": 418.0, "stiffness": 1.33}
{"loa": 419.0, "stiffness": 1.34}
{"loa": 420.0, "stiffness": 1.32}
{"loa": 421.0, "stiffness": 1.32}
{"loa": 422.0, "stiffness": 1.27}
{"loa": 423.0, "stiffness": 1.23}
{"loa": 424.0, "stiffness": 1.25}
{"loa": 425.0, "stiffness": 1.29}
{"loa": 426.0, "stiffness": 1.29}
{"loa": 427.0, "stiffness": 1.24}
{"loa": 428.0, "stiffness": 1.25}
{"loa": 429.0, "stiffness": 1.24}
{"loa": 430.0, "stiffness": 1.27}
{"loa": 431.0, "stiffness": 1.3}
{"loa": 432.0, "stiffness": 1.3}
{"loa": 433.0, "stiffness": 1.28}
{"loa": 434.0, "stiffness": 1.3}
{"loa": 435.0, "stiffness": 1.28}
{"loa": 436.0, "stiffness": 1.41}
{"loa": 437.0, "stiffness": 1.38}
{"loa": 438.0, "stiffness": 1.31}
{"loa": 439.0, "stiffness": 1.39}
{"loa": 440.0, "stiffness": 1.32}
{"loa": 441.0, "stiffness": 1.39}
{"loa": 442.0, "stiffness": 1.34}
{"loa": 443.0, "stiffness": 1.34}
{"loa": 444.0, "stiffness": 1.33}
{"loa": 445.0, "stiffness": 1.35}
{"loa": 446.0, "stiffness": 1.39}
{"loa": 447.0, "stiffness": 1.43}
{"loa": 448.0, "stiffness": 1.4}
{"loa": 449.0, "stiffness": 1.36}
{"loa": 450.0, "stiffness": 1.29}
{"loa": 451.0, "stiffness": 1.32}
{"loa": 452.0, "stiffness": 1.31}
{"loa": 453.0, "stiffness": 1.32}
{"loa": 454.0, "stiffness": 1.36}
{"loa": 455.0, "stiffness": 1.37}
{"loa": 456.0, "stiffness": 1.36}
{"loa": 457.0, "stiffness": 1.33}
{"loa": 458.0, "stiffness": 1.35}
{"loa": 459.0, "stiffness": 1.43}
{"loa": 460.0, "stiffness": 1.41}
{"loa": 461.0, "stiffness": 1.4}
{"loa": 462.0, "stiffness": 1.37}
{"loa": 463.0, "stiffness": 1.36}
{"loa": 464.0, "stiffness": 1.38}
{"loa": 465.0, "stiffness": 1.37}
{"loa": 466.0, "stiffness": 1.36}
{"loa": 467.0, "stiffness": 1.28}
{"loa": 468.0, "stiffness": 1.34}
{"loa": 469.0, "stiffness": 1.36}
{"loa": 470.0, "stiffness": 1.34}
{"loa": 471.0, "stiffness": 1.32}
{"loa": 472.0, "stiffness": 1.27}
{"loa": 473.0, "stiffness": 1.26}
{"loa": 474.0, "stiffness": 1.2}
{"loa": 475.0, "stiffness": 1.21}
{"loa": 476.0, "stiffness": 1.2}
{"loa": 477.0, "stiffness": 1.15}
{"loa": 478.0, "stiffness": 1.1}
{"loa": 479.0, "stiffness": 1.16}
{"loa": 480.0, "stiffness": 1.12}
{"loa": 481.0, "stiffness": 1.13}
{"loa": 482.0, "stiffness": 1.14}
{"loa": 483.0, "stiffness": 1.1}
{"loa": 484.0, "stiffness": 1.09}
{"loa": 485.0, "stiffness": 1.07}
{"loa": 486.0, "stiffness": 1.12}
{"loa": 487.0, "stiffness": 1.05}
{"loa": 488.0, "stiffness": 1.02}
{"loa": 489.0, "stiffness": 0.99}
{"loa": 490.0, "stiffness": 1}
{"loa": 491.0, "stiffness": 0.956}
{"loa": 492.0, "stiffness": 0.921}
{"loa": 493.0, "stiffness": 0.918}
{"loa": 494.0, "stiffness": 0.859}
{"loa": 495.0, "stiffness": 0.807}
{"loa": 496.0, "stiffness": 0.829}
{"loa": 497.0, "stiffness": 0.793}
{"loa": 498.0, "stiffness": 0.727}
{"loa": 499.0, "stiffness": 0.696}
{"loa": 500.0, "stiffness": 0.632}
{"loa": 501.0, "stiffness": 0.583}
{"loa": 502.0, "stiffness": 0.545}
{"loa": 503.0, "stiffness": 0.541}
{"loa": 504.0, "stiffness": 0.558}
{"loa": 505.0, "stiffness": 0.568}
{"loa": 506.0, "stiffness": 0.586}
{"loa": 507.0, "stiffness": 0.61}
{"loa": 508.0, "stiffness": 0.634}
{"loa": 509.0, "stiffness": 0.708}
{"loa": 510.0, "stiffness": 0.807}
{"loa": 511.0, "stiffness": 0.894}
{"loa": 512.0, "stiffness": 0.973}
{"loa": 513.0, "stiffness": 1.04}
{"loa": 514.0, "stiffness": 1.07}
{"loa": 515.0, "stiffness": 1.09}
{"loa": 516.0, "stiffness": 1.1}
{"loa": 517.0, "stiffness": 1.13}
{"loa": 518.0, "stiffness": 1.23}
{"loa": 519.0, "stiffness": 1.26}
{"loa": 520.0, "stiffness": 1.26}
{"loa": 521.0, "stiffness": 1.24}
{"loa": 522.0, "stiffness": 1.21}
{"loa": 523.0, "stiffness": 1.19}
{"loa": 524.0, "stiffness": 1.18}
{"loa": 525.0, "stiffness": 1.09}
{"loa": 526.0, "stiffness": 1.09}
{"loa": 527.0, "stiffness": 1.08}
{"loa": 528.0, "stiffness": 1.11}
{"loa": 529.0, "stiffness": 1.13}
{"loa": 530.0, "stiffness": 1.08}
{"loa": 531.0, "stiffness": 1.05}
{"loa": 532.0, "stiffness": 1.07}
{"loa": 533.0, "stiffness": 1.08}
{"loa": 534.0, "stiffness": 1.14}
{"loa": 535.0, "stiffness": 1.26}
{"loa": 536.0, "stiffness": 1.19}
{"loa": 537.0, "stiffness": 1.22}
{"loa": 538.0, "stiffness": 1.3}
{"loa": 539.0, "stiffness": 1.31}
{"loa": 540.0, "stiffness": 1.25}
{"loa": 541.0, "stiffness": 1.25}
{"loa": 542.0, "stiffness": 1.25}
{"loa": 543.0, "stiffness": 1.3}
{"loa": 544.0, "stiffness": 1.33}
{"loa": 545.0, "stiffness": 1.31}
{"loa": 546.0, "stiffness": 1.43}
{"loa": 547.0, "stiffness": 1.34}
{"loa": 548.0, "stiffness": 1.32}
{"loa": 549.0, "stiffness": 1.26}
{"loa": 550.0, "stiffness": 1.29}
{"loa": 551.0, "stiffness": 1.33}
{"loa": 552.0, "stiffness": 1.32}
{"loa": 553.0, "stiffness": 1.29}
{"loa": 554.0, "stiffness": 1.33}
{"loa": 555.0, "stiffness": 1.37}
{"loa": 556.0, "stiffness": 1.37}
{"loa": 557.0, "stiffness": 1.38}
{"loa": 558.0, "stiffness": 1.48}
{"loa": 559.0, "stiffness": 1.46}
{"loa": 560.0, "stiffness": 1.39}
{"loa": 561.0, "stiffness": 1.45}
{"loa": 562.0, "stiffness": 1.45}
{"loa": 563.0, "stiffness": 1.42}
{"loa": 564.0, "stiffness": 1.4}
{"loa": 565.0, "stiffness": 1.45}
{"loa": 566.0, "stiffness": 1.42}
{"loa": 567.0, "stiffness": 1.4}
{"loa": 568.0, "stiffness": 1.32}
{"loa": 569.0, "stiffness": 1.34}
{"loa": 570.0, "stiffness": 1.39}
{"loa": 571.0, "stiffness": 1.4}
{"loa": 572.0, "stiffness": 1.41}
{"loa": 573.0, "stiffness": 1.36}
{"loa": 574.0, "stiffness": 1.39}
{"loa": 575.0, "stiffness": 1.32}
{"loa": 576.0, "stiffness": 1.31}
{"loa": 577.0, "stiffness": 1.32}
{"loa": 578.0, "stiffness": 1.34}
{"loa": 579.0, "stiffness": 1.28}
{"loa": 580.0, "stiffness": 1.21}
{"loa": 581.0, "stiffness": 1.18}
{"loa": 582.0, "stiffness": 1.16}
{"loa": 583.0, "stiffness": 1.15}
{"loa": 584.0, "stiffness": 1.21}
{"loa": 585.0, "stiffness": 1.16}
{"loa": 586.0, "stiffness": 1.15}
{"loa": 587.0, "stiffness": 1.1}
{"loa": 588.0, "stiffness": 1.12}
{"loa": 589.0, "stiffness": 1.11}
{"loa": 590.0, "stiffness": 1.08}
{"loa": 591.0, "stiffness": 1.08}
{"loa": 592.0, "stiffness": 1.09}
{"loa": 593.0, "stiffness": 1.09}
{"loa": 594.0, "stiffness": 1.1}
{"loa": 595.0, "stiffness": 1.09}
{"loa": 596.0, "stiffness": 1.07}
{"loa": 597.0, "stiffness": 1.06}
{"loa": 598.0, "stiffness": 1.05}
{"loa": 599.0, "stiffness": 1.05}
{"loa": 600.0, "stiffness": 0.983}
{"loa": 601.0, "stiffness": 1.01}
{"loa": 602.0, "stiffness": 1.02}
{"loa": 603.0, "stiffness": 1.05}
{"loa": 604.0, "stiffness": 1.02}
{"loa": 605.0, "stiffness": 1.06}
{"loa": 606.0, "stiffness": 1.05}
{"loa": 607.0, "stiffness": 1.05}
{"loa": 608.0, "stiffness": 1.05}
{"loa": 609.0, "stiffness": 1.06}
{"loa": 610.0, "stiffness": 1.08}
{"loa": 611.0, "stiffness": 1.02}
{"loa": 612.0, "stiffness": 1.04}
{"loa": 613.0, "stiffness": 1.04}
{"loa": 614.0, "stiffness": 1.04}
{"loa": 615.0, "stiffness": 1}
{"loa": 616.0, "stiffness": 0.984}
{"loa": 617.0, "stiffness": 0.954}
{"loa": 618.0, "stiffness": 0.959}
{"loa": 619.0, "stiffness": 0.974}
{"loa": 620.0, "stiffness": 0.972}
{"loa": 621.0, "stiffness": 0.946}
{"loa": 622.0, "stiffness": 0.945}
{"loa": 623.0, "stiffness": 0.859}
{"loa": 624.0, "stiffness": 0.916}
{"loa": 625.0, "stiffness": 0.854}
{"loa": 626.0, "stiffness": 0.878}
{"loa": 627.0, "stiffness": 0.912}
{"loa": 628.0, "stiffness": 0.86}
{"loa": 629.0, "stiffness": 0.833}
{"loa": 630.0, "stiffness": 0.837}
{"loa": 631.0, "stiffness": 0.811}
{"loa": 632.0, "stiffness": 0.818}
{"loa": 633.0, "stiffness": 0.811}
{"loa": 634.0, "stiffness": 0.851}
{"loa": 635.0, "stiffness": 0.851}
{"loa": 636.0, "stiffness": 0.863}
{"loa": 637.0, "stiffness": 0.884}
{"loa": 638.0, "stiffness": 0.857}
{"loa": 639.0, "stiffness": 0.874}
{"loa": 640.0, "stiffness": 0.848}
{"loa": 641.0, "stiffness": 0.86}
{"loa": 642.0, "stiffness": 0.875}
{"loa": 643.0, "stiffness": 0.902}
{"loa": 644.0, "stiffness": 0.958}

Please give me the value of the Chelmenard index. 510.0 N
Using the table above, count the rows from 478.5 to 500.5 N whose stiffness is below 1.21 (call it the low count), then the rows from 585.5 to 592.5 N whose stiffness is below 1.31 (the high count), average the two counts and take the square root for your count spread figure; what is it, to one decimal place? 3.8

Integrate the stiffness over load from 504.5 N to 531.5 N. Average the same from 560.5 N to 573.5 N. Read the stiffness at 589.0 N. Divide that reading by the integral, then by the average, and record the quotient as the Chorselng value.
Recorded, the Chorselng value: 0.029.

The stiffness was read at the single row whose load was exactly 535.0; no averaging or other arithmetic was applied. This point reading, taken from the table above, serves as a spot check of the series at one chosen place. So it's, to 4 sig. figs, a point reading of 1.260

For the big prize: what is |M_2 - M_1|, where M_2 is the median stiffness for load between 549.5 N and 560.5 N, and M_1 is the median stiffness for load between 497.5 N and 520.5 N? 0.64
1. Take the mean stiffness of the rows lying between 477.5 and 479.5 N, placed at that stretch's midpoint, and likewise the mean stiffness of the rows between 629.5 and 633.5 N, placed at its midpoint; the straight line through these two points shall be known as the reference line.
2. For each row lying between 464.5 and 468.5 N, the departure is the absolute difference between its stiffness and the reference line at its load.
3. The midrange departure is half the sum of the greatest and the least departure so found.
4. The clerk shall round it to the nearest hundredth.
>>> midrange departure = 0.17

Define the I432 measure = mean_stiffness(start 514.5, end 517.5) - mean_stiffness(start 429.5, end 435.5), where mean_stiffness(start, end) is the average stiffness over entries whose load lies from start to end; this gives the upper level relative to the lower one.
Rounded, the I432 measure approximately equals -0.18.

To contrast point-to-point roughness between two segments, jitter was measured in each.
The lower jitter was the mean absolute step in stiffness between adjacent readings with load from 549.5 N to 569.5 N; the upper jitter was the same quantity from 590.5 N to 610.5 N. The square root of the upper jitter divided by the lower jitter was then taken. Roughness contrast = 0.68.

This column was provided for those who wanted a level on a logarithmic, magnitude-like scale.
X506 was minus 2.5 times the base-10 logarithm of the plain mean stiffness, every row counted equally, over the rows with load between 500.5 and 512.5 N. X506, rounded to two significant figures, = 0.44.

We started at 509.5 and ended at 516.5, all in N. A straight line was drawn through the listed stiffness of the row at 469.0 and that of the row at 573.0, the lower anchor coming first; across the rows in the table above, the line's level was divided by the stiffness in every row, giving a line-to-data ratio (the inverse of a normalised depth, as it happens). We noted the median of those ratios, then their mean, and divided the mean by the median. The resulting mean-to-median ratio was 1.056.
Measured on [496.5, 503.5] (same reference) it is 0.998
